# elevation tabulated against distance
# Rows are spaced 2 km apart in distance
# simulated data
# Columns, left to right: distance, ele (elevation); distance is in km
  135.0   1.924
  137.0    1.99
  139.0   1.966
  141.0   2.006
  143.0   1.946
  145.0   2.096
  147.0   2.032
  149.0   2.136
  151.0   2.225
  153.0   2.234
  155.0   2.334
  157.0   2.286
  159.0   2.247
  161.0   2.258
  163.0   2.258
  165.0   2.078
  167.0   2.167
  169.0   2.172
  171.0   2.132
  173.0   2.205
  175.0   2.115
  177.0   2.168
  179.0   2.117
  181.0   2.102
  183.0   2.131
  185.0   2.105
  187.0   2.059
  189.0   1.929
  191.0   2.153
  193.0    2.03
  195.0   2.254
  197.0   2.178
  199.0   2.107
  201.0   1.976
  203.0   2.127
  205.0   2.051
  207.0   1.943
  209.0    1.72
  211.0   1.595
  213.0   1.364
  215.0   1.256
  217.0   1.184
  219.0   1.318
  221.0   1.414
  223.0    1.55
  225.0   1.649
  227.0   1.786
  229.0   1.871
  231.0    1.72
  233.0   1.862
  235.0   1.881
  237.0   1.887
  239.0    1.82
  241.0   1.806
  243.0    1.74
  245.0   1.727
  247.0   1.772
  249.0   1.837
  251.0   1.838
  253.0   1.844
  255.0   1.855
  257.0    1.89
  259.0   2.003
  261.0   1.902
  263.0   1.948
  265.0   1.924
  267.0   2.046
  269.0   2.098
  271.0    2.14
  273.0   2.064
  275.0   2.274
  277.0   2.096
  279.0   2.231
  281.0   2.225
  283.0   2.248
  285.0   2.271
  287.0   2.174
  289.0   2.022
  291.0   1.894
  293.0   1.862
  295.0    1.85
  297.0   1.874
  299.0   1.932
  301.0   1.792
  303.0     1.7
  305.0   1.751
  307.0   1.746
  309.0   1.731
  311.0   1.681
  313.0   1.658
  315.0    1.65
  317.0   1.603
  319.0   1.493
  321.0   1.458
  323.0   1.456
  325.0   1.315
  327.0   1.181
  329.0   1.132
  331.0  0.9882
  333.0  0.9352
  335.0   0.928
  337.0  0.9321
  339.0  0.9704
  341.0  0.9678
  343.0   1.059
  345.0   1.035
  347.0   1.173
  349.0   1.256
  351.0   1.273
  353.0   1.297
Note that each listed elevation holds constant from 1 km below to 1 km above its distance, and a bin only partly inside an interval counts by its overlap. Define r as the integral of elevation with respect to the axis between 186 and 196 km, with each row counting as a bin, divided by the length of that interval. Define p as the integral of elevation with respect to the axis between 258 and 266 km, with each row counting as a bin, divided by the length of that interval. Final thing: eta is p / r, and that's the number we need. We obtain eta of 0.93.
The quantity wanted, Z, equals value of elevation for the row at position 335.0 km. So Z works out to 0.928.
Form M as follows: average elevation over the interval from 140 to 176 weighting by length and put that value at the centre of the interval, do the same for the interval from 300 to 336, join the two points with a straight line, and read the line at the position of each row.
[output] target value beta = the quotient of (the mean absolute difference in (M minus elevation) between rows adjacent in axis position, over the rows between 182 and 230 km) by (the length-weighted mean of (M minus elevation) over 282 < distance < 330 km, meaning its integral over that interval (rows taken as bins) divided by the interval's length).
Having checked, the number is -0.6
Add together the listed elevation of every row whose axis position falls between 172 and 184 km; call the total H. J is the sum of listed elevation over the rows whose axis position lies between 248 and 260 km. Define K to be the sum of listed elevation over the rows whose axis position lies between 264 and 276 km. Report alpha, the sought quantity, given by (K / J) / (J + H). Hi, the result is 0.0462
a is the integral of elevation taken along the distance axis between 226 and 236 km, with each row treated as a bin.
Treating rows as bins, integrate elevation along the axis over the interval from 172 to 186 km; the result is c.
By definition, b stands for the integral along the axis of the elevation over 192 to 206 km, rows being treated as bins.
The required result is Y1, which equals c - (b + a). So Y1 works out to -18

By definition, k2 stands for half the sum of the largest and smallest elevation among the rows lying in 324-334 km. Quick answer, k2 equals 1.1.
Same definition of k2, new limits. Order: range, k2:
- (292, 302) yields 1.9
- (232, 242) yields 1.8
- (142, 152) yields 2.1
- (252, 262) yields 1.9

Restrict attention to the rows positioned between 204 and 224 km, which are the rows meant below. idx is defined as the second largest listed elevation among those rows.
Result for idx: 1.943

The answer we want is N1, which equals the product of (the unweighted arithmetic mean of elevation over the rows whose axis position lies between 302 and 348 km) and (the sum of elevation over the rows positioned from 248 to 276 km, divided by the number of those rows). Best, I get 2.6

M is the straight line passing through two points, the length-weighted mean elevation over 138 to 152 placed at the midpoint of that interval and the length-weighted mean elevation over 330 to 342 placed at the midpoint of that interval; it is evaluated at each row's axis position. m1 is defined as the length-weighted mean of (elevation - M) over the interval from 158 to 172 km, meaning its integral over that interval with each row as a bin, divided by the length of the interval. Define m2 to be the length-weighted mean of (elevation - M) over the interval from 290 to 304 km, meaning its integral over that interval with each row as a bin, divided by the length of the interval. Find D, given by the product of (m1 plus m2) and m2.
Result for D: 0.60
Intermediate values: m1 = 0.24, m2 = 0.7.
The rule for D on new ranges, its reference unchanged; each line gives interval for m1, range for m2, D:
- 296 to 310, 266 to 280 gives 1.20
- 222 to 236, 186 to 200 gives 0.16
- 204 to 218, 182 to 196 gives 0.06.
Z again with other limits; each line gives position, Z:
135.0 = 1.924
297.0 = 1.874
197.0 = 2.178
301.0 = 1.792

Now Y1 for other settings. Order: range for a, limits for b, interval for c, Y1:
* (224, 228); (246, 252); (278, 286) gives 0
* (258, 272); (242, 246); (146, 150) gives -27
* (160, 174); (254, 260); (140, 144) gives -34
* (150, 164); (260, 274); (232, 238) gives -49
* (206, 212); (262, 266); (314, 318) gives -12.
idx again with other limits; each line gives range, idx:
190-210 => 2.178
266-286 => 2.271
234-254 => 1.881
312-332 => 1.65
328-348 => 1.132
